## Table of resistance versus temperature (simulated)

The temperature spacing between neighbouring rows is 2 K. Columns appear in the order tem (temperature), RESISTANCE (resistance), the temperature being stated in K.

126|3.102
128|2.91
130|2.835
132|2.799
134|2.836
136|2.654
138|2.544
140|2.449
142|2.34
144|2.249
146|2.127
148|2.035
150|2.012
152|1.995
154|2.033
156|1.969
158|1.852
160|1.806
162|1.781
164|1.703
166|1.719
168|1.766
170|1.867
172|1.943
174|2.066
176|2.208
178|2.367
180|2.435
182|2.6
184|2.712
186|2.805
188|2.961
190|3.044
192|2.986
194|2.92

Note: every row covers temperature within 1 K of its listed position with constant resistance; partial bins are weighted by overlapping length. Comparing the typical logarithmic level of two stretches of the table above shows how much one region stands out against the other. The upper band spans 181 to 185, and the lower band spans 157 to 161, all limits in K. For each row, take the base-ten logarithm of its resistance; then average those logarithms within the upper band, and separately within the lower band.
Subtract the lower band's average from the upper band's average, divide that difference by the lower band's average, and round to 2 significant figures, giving 0.62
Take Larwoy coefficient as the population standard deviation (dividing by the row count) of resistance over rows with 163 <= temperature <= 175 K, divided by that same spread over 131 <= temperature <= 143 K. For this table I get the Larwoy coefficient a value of 0.7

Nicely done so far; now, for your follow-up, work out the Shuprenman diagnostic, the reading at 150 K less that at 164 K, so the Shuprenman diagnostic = 0.31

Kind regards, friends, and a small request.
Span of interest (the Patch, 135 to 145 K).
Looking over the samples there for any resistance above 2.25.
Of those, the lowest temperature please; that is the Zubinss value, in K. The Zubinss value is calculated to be 136 K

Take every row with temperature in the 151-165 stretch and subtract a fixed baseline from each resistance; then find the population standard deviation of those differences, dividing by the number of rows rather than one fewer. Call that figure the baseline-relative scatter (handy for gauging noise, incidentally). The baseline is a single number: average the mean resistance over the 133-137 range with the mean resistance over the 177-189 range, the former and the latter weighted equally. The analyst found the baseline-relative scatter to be 0.115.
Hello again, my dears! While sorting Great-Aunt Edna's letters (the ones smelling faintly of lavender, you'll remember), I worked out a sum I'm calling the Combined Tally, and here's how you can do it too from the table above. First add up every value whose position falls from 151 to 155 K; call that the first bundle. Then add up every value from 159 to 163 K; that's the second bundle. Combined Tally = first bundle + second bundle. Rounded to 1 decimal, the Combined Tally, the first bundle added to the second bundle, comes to 7.6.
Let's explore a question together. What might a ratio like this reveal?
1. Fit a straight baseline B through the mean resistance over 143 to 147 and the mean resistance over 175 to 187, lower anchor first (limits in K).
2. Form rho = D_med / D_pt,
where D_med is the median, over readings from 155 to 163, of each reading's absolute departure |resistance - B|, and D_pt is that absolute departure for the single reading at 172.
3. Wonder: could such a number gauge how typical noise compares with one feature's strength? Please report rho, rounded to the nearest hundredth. 0.99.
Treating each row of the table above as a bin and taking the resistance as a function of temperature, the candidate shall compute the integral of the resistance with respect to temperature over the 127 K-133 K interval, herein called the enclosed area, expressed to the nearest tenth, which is 17.1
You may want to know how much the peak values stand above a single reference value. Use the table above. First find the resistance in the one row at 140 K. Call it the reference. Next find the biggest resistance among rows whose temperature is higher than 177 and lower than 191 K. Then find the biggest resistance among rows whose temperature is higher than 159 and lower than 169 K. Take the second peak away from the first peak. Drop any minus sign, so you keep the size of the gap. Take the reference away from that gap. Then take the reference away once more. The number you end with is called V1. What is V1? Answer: -3.7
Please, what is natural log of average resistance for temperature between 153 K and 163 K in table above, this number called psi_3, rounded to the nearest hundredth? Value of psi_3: 0.64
